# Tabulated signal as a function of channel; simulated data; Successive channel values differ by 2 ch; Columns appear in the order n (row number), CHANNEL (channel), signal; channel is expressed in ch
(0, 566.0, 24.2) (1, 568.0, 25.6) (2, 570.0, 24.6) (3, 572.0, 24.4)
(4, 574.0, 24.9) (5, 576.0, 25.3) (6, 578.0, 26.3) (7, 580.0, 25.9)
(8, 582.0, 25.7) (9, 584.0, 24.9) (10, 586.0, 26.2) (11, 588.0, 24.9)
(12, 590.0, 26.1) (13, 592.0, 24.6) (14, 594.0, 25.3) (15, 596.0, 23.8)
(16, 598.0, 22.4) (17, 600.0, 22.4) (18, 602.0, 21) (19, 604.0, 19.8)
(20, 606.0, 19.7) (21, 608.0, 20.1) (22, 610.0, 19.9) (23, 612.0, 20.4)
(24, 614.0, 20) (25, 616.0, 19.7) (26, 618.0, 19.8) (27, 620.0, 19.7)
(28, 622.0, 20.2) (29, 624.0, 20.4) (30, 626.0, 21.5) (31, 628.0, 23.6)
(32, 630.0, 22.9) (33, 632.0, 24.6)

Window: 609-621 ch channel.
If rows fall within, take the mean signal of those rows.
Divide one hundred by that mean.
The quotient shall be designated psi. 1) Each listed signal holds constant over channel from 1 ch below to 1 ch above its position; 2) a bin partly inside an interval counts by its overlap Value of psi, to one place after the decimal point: 5.0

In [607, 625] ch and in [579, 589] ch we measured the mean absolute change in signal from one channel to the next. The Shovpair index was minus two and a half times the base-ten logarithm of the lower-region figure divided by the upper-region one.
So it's -1.2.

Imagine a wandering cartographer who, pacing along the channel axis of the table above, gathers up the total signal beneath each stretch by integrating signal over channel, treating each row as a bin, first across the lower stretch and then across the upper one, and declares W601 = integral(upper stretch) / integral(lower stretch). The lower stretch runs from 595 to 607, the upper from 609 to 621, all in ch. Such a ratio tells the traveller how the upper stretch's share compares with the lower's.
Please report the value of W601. 0.93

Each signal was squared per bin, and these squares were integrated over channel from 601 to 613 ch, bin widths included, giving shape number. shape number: 4875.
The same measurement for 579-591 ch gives 7878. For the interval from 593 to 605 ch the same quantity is 6086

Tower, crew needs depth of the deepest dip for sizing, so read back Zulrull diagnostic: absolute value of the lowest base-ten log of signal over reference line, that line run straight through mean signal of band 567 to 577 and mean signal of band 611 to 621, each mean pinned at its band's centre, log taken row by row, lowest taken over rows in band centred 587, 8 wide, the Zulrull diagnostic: 0.024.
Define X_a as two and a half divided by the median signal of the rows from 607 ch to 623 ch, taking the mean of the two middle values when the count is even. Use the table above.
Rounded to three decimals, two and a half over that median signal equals 0.125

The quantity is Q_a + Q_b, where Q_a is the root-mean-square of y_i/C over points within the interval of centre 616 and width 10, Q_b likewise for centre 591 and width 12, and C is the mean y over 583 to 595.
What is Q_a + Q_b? 1.78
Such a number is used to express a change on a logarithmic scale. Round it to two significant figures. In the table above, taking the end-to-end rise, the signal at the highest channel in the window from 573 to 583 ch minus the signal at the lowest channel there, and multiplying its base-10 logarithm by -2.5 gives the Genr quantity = 0.24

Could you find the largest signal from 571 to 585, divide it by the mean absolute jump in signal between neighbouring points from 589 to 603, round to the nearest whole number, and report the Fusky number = 24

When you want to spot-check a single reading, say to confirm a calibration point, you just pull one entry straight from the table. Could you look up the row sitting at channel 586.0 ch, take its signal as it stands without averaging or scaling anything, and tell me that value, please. 26.2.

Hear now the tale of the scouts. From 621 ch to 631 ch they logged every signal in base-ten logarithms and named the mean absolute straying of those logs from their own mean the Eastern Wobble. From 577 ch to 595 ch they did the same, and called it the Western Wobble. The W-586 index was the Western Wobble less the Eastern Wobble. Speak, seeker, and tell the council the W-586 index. -0.015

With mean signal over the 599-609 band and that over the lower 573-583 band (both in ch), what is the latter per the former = 1.24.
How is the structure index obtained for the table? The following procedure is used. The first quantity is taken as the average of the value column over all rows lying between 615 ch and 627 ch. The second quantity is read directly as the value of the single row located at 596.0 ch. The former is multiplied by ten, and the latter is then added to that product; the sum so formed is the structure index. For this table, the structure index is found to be 226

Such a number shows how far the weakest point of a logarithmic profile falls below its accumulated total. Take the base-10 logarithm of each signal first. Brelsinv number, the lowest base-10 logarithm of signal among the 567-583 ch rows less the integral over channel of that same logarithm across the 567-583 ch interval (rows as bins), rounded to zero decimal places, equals -21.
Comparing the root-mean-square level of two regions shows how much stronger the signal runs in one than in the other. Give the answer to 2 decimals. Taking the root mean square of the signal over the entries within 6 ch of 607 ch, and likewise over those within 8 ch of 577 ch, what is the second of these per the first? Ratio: 1.25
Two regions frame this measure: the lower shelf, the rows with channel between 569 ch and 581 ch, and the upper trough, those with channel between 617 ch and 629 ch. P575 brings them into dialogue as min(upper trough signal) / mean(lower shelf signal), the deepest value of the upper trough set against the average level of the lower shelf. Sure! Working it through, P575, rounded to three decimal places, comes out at 0.781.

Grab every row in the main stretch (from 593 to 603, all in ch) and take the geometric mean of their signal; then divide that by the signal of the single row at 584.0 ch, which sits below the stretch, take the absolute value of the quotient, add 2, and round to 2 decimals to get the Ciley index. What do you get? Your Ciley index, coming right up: 2.92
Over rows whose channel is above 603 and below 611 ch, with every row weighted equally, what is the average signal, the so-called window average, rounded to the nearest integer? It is 20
